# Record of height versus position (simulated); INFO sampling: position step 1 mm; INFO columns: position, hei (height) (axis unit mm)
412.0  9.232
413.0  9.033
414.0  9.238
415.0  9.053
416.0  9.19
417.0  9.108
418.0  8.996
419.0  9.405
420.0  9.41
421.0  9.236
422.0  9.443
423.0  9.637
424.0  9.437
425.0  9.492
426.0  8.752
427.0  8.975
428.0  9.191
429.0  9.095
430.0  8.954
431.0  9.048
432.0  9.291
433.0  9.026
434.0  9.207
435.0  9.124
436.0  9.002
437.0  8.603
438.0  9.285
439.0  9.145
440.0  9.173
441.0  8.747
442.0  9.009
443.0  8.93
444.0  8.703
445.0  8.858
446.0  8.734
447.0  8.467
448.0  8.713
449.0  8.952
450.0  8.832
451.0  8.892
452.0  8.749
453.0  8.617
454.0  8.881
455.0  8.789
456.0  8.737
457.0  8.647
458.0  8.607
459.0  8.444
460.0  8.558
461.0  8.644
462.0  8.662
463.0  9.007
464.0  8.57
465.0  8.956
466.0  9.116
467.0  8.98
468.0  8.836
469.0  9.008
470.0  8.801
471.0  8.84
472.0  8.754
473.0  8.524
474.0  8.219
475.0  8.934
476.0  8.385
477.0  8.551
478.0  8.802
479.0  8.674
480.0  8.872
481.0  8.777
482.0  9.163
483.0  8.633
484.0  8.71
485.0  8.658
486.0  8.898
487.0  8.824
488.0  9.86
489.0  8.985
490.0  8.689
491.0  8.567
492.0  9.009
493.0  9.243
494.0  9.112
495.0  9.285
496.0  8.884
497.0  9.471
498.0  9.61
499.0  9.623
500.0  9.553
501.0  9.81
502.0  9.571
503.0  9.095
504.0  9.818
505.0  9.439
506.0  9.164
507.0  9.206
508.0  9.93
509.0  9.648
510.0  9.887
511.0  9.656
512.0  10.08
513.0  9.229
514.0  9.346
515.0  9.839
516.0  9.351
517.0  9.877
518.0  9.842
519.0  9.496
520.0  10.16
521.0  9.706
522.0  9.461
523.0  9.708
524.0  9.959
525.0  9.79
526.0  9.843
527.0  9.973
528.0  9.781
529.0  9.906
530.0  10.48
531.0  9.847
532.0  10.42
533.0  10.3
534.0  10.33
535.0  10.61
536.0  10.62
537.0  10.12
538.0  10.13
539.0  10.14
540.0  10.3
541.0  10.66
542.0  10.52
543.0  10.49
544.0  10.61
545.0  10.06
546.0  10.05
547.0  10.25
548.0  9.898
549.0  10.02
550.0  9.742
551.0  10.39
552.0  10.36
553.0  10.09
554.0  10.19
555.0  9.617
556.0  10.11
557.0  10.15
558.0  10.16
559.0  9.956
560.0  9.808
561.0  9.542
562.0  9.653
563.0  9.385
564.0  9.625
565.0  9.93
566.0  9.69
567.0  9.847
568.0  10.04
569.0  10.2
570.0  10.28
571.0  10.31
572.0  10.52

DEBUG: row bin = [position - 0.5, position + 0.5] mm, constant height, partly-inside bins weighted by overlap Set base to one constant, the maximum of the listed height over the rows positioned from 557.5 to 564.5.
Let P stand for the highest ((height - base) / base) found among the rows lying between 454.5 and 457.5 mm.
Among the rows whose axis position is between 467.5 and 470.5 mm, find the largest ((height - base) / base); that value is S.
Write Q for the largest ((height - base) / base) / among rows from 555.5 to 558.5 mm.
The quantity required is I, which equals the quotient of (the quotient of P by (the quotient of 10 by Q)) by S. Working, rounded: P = -0.13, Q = 0.000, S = -0.11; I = 0.000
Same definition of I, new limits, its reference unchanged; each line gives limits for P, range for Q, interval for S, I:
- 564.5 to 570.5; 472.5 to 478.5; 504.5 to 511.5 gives 0.006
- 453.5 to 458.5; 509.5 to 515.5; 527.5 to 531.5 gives 0.003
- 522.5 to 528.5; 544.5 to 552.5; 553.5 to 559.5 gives -0.014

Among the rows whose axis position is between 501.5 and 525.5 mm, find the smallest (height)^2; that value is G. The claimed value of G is 83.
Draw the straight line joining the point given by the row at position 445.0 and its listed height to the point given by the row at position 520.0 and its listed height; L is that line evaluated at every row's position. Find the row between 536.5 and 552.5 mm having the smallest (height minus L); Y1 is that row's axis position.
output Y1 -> 550.0 mm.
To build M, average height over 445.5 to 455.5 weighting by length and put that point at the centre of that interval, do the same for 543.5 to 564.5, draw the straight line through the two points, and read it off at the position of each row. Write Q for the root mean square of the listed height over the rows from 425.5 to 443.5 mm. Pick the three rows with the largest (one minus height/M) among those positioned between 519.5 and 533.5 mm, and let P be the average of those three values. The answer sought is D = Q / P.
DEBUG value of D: -5514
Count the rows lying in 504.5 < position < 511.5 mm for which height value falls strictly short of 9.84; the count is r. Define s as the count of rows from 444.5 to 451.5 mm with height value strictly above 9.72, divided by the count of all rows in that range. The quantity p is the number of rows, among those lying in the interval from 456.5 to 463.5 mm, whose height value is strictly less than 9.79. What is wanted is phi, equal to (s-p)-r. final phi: -12.0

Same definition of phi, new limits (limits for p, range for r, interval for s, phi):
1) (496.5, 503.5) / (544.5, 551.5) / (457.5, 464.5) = -7.0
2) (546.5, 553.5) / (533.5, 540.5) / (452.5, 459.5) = -1.0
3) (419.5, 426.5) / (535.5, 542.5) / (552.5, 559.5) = -6.1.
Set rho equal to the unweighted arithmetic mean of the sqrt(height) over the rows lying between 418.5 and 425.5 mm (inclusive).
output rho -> 3.07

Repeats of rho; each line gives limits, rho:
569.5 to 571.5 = 3.21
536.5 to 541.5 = 3.20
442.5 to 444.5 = 2.97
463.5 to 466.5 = 2.98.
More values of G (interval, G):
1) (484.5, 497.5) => 73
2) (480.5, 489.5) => 75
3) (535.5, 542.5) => 102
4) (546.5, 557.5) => 92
